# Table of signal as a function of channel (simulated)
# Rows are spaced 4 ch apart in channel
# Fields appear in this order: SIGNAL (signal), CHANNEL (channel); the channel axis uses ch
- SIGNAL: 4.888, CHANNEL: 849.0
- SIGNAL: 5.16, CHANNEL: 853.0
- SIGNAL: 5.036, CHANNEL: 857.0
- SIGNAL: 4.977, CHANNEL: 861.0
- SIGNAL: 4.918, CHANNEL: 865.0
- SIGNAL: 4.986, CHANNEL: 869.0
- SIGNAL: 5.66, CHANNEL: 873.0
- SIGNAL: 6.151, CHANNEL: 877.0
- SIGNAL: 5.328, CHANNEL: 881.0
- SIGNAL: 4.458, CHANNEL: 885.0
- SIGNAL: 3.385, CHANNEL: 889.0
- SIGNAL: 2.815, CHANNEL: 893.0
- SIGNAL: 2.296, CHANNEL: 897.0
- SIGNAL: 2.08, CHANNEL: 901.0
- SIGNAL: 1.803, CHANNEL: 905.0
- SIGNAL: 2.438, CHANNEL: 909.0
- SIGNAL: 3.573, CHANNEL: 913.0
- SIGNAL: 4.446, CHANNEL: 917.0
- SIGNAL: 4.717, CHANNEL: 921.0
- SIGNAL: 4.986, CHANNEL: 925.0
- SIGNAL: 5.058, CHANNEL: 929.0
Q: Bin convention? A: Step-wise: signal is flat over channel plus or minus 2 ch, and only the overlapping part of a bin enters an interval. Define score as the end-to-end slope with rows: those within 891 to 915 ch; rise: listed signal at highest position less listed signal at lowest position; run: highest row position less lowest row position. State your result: 0.04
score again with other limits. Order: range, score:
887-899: -0.14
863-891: -0.06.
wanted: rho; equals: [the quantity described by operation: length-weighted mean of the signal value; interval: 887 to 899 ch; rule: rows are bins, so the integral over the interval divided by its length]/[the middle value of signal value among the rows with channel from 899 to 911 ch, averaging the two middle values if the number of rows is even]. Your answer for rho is 1.4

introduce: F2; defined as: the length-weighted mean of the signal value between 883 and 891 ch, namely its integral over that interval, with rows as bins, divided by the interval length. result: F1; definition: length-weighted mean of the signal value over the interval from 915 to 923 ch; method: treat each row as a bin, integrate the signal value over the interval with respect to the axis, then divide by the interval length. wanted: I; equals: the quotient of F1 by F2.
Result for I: 1.2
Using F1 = 4.58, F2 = 3.9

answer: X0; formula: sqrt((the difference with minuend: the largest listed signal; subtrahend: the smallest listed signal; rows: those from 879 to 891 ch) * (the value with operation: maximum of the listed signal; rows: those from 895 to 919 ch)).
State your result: 2.9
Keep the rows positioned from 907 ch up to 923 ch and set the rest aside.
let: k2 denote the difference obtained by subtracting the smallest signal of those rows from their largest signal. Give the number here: 2.3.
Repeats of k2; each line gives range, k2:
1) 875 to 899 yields 3.9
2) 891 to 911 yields 1.0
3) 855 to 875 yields 0.7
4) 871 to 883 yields 0.8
